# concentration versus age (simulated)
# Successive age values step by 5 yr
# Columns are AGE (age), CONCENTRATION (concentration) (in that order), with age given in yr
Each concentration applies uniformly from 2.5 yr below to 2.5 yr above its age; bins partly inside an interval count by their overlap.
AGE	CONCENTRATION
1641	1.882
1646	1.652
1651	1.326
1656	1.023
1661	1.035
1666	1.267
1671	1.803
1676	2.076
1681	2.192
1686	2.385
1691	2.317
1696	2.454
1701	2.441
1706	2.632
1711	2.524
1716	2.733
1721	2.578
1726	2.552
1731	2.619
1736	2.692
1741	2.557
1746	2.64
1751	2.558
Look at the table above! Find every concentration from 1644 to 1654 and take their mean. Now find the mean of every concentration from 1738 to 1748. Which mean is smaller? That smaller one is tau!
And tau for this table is 1.5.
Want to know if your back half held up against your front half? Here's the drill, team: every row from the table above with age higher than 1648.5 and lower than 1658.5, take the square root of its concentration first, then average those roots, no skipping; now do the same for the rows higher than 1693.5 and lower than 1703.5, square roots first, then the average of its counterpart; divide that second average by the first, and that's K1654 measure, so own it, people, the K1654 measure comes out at 1.45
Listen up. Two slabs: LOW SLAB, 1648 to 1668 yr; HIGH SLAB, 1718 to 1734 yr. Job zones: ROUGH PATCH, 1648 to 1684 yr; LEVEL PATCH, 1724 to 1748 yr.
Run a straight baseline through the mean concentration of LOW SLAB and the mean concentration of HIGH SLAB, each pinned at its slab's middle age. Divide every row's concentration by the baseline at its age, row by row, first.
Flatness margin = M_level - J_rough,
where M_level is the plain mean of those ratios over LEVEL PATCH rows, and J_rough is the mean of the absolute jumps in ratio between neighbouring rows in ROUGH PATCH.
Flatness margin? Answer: 0.77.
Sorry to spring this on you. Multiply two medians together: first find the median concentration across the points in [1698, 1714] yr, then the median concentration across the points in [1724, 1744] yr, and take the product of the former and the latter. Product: 6.5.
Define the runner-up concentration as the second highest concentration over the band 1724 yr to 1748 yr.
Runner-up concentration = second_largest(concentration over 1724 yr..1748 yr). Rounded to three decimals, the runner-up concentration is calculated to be 2.640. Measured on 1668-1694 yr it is 2.317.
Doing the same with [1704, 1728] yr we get 2.632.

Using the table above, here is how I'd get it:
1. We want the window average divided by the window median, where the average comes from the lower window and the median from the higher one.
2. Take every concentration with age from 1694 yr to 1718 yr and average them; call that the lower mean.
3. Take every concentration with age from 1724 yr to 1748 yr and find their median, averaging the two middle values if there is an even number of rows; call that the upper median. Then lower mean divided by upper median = 0.976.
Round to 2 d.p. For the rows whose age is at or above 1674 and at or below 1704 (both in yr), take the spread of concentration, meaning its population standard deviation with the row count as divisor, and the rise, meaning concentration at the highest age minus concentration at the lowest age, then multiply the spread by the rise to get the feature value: 0.05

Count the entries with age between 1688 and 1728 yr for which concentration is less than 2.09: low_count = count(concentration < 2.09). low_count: 0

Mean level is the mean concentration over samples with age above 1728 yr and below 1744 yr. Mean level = 2.62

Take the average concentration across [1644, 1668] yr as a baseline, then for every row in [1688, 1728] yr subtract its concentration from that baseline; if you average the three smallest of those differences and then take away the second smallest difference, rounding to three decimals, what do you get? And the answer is -0.016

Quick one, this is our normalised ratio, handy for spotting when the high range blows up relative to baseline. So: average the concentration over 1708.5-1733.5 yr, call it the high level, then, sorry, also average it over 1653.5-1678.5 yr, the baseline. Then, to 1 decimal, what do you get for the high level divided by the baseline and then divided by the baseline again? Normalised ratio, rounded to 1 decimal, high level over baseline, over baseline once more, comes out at 1.3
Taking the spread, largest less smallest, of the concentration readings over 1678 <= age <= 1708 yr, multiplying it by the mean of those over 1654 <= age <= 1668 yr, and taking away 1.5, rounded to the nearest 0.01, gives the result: -1.01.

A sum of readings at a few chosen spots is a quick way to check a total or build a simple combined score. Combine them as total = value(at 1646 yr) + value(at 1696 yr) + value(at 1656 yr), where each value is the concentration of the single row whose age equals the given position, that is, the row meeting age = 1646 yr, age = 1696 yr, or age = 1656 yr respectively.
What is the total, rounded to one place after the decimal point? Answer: 5.1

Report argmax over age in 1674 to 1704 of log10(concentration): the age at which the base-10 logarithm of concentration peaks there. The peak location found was 1696 yr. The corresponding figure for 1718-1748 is 1736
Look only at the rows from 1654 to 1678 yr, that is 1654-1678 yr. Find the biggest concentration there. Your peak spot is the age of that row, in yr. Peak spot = 1676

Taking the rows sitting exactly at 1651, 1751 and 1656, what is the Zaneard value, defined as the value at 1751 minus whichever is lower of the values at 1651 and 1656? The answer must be 1.5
